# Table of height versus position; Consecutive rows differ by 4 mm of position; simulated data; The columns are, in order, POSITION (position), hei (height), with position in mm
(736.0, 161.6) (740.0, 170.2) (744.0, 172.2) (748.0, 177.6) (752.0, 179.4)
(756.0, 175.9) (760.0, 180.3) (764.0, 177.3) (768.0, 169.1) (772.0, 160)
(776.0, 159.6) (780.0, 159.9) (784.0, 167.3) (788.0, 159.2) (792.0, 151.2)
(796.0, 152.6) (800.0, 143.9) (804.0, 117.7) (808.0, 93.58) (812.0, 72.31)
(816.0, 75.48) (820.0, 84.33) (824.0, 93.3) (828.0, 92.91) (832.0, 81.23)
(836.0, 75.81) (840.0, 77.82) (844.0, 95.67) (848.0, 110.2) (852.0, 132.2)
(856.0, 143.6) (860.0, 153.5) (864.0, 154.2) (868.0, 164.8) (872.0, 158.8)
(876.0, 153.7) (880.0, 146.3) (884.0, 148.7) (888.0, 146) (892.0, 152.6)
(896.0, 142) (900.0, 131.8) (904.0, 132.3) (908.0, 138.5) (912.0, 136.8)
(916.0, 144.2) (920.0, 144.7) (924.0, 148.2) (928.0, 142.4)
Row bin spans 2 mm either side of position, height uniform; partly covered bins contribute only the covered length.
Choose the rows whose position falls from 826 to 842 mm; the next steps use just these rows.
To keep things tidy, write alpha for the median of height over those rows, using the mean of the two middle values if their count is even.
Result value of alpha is 80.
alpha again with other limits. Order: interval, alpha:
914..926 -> 145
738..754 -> 175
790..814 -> 131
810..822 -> 75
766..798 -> 160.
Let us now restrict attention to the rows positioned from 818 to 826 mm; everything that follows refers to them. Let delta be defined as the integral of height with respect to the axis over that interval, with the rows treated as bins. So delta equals 711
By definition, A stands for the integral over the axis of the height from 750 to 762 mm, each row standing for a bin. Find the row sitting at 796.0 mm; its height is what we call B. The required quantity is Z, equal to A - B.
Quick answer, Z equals 1990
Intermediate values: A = 2142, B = 152.6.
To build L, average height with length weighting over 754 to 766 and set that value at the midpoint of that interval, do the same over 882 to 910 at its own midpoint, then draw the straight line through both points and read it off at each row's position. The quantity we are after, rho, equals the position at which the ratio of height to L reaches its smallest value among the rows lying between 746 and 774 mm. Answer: 772.0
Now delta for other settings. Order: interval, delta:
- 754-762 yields 1425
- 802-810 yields 845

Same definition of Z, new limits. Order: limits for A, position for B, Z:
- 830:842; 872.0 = 781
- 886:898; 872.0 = 1604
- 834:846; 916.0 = 853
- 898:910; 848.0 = 1500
